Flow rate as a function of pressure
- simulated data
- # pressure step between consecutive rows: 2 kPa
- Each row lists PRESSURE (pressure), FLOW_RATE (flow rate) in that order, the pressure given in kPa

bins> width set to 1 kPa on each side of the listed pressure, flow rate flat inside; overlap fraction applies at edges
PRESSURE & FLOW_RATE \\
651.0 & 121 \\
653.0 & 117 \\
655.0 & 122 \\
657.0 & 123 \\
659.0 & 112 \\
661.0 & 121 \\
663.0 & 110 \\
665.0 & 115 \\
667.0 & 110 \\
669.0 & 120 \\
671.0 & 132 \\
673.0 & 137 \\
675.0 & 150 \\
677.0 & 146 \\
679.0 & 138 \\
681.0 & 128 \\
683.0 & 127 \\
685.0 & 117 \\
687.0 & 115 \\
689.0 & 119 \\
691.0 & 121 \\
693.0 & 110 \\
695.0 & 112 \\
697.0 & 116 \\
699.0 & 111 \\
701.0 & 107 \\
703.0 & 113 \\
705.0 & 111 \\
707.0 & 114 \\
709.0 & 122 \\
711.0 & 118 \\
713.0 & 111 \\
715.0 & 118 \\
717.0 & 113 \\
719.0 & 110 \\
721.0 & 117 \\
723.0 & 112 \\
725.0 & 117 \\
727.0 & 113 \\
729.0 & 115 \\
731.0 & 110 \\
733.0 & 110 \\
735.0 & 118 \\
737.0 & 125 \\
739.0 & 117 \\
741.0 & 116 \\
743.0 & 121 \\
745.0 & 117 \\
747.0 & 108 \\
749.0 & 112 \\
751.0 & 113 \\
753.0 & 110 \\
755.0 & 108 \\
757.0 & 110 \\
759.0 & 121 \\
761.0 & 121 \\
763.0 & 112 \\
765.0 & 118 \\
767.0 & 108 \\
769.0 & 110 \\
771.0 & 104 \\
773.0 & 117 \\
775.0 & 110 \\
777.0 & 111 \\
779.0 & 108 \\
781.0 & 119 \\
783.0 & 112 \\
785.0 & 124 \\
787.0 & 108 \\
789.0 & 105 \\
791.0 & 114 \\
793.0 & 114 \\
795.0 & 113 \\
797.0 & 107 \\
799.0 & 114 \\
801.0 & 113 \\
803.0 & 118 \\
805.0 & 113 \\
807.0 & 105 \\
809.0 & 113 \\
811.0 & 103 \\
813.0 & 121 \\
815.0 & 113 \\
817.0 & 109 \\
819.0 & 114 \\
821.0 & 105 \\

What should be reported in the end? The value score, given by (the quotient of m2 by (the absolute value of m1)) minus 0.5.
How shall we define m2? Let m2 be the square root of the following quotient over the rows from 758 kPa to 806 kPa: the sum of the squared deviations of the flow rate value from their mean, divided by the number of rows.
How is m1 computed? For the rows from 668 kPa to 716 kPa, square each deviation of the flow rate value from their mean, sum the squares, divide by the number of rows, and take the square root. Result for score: -0.05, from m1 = 11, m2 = 5.1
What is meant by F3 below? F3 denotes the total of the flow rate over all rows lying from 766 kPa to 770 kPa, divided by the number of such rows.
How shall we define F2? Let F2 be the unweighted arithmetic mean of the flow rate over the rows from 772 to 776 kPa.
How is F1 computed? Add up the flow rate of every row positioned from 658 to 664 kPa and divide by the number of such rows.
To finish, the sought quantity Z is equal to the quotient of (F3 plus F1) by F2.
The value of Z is 1.97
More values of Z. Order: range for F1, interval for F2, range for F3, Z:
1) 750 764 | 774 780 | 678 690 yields 2.17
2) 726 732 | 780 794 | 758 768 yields 2.01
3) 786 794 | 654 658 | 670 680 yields 2.05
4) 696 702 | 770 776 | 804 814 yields 2.02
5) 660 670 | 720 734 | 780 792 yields 2.02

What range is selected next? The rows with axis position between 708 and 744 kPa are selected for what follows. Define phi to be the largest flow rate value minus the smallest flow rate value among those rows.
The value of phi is 15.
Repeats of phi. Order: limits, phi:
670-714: 43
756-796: 20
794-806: 11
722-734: 7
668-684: 30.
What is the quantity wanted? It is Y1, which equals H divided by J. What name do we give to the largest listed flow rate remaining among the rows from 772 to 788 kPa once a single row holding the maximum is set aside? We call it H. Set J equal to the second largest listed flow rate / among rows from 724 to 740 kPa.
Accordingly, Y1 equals 1.01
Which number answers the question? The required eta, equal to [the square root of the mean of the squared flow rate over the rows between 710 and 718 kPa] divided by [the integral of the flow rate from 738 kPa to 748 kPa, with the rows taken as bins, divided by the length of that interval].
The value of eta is 0.99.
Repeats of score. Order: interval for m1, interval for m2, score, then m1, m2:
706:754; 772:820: 0.69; 4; 5.0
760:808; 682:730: 0.37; 5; 4.4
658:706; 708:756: -0.12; 12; 4.4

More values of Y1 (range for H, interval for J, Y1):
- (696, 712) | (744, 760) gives 1.01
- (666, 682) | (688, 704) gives 1.23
